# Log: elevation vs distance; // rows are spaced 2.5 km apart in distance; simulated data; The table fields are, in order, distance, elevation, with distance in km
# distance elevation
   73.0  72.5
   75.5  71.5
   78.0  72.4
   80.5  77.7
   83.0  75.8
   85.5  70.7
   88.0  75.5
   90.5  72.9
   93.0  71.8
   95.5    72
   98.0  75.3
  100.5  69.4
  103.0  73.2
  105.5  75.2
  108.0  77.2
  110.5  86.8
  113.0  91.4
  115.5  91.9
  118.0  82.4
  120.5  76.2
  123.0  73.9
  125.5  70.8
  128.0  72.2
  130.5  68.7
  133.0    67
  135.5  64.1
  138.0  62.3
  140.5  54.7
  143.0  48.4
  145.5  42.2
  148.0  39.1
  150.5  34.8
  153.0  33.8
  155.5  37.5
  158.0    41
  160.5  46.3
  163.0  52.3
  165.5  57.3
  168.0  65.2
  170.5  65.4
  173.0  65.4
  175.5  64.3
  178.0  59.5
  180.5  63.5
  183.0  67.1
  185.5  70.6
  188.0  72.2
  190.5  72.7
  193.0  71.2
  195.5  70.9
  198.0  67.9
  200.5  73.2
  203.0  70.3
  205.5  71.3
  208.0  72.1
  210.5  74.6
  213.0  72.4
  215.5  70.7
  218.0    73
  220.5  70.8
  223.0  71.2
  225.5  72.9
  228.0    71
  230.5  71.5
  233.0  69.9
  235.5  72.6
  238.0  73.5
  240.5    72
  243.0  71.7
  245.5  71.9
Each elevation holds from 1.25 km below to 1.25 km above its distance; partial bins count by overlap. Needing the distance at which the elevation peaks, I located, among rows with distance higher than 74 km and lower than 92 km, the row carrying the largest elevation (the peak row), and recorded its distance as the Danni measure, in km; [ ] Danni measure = 80.5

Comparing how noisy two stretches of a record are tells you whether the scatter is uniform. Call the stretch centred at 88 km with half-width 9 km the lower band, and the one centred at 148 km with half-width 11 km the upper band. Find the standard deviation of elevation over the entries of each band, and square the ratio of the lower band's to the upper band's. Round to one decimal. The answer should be 0.1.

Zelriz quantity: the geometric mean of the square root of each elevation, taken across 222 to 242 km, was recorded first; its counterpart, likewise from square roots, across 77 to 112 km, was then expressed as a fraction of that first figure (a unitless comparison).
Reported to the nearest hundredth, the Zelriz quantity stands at 1.02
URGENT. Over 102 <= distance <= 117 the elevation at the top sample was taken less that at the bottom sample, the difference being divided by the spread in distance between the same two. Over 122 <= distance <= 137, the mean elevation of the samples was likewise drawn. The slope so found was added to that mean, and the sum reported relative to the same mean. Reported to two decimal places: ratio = 1.02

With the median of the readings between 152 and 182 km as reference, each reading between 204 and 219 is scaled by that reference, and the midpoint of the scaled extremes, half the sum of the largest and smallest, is 1.2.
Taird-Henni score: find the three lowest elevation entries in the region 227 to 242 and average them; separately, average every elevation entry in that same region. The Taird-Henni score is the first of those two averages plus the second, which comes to 143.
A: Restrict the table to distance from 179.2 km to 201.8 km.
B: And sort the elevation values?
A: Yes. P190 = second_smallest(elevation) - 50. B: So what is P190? 17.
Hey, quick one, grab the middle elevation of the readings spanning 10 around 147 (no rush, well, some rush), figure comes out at 41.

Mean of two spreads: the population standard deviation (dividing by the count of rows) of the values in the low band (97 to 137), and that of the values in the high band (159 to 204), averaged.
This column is 7.6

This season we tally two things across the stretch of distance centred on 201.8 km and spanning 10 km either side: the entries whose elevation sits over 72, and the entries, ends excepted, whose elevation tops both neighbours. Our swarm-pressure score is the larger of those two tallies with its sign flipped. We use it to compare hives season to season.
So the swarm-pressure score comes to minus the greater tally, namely -3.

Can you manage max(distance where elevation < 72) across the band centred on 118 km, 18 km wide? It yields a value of 125.5 km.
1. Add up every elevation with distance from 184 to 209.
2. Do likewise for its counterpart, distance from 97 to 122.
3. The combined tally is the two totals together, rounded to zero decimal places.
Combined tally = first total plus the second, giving 1511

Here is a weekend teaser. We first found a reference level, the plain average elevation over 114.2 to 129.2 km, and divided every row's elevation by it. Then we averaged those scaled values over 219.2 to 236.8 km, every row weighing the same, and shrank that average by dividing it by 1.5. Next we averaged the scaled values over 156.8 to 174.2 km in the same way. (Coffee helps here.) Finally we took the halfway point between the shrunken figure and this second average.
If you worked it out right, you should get 0.67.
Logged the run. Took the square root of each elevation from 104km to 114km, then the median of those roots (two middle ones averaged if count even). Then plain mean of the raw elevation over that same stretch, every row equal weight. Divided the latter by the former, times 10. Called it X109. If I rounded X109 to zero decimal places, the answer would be 91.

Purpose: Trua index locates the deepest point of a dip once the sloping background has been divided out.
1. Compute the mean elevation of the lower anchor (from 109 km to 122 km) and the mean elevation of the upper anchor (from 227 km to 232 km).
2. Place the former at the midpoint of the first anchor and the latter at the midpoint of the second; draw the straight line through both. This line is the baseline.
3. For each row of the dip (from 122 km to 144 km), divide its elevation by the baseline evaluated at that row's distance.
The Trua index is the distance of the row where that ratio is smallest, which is 143.0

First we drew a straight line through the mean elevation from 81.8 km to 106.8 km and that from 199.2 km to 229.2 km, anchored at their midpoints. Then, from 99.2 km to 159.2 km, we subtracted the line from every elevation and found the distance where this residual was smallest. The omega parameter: 153.0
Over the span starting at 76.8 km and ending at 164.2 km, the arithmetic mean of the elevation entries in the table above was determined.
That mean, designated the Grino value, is 66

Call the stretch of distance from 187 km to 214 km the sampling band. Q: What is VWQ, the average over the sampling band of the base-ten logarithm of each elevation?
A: 1.86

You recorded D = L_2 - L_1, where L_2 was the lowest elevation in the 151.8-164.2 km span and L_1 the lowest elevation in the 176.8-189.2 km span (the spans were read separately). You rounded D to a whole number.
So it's -26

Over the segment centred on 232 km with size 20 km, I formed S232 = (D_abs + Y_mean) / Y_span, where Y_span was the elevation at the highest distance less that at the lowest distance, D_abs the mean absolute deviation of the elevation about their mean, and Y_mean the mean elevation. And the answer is 91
